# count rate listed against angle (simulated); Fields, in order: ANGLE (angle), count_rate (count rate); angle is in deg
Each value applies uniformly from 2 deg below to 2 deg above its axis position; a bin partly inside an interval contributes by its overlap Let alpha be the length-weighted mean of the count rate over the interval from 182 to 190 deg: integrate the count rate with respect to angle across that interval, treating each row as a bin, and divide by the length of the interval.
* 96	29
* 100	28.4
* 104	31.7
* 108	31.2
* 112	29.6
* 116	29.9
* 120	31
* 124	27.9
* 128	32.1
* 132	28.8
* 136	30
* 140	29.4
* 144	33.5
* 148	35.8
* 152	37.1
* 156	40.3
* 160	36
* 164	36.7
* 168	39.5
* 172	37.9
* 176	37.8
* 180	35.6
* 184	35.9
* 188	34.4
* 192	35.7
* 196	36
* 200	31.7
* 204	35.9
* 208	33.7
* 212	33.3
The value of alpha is 35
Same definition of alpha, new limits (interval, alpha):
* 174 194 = 36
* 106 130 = 30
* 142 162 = 37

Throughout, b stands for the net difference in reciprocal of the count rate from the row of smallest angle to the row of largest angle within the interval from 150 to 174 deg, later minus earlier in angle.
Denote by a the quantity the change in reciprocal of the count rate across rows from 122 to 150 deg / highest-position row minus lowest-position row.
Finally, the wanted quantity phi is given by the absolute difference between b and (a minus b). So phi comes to 0.0068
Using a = -0.008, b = -0.0006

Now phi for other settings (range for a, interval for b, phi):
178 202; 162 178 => 0.0050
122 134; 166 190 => 0.0086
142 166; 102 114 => 0.0071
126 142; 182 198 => 0.0030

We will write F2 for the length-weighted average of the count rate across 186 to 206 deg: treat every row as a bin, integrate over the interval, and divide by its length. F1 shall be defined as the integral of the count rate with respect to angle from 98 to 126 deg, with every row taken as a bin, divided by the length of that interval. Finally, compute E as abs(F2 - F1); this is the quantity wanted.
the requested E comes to 4.8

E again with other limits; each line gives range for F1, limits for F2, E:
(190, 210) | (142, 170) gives 2.4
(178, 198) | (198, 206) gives 1.7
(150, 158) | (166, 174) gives 0.0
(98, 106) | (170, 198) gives 6.1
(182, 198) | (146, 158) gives 2.2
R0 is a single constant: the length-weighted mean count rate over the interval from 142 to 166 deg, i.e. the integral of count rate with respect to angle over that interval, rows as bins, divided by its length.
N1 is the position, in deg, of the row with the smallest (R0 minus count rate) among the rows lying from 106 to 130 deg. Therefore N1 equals 128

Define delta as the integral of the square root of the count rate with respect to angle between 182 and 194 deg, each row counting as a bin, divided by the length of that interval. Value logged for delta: 5.94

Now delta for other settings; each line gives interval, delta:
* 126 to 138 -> 5.50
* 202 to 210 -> 5.90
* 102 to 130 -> 5.52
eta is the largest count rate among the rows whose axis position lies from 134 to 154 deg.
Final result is 37.1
